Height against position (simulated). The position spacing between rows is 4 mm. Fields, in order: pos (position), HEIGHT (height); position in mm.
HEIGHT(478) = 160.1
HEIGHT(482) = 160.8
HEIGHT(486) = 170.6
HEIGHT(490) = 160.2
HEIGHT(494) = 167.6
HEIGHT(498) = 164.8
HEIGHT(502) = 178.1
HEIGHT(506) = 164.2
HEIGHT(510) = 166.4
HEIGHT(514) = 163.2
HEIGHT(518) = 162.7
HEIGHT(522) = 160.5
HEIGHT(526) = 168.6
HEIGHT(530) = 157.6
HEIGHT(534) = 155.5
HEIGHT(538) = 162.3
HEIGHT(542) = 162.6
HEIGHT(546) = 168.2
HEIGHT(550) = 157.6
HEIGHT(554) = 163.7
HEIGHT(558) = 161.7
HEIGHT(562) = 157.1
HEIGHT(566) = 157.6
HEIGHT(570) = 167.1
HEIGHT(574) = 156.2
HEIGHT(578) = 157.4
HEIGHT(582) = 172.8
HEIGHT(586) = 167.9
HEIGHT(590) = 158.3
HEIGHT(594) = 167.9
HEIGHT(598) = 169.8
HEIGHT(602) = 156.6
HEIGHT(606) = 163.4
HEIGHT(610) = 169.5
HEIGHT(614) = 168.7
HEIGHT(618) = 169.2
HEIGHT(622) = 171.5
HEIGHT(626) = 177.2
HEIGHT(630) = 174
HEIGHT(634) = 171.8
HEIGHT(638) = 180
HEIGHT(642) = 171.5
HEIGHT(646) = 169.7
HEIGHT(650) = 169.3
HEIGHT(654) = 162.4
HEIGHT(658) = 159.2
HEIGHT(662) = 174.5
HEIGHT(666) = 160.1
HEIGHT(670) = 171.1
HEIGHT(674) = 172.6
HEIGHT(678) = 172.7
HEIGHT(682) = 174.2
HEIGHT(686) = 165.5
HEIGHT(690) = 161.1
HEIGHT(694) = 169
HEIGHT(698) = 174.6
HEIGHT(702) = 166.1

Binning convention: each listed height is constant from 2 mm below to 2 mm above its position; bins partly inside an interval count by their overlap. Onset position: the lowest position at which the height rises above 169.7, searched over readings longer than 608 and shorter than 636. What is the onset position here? 622 mm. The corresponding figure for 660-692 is 662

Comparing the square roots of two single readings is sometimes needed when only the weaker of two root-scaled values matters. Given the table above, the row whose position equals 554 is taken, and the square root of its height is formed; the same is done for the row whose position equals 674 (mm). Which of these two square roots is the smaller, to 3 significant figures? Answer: 12.8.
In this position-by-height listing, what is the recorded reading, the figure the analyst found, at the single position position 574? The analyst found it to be 156.2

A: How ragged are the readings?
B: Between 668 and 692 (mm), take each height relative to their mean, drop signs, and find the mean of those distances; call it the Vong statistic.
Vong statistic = 4.2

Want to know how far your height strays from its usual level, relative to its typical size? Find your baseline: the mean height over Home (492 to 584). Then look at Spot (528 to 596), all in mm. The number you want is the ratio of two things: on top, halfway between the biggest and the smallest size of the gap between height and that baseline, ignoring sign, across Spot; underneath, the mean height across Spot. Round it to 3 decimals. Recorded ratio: 0.031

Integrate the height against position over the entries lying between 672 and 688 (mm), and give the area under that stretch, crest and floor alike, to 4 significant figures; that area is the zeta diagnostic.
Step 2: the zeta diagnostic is 2740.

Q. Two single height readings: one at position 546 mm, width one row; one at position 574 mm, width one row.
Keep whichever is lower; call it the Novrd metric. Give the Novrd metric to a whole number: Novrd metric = 156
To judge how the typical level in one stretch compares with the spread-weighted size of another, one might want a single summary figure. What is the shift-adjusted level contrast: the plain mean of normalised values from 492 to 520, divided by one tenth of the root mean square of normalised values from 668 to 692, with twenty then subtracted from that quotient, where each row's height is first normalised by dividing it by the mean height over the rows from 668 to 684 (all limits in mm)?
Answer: -10.2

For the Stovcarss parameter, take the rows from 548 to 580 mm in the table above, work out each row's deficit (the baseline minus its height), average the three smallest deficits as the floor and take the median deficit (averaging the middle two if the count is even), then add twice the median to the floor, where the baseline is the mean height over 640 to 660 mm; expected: 20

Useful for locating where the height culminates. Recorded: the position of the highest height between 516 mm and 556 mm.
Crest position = 526 mm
